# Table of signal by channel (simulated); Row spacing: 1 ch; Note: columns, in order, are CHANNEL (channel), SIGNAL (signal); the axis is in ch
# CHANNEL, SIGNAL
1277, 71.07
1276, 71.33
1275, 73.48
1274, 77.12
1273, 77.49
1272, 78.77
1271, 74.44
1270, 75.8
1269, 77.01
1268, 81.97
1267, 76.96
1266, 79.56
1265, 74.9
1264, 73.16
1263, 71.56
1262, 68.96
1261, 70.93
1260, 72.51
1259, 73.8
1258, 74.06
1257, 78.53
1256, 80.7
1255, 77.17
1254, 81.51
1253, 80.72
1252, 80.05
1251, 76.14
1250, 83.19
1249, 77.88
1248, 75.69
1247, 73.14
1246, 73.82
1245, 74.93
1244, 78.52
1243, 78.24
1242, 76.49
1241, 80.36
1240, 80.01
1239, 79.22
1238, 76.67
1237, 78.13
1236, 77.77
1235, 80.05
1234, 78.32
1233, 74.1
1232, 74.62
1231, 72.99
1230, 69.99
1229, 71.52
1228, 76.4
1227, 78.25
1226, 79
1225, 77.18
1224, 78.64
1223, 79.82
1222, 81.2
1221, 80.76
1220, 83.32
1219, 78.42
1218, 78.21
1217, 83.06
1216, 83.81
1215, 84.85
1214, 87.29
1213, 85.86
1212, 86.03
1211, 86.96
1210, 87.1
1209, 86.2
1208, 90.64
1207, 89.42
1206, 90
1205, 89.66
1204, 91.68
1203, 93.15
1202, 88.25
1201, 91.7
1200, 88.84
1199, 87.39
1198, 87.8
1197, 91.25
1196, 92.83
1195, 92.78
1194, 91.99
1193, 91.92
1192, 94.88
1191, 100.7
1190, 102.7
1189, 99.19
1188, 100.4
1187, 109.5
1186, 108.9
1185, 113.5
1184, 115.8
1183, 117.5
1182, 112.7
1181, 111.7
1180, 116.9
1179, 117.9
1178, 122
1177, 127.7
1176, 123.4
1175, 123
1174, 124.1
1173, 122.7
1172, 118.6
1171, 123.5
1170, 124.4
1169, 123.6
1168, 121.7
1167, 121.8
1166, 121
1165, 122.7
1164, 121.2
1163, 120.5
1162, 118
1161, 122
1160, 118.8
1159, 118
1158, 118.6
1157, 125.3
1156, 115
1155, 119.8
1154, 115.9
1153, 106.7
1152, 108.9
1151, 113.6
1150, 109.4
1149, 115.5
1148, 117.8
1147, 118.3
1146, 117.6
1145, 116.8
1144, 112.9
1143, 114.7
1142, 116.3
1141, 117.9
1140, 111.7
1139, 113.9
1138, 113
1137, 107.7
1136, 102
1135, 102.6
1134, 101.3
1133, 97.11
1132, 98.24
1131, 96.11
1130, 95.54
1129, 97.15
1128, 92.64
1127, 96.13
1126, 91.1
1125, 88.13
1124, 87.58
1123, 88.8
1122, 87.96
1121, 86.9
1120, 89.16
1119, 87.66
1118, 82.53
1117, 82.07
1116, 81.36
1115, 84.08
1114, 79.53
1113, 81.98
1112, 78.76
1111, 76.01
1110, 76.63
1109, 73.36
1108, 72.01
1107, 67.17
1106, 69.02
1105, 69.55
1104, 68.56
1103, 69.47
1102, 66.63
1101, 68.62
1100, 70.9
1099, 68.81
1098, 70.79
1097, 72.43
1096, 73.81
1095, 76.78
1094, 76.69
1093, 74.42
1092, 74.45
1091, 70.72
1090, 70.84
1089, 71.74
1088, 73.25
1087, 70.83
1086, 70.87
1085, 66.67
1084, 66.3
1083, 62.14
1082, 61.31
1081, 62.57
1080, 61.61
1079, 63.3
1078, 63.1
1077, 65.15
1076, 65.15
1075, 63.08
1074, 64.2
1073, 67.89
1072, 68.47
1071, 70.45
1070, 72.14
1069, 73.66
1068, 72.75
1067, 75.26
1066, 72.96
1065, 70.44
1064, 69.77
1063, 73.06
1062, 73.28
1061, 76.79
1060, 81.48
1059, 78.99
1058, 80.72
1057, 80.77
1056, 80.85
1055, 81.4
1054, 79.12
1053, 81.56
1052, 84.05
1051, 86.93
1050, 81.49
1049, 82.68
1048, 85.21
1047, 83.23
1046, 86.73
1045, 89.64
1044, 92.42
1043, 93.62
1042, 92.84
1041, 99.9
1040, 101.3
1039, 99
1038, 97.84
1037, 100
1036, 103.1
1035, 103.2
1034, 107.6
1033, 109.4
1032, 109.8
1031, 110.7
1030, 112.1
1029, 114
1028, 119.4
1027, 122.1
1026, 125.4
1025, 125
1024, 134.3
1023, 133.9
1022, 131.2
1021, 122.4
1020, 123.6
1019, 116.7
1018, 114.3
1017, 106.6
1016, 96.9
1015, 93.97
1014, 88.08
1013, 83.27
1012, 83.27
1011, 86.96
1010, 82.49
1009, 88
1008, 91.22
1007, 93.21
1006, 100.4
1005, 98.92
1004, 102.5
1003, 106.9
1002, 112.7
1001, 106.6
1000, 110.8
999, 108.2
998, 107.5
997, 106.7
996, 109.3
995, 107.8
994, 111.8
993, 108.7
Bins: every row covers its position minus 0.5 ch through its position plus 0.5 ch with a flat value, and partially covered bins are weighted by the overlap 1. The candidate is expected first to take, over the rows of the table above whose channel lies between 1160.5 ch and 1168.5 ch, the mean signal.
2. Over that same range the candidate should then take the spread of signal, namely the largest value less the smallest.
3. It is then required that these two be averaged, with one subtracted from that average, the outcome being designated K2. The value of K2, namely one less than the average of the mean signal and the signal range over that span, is 62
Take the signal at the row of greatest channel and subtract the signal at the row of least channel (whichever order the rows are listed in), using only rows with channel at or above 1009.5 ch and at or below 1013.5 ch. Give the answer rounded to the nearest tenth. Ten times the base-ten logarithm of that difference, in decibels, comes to -1.1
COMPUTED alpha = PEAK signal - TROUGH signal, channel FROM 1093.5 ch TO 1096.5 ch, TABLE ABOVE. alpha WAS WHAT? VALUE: 3.0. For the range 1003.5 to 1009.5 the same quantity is 14.5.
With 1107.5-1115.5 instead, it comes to 12.1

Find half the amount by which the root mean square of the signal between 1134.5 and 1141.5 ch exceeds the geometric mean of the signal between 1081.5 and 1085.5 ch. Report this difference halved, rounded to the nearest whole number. 23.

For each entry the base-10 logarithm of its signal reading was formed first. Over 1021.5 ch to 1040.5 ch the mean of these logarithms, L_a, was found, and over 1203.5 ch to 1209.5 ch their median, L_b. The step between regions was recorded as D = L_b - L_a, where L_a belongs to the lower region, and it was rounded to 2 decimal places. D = -0.10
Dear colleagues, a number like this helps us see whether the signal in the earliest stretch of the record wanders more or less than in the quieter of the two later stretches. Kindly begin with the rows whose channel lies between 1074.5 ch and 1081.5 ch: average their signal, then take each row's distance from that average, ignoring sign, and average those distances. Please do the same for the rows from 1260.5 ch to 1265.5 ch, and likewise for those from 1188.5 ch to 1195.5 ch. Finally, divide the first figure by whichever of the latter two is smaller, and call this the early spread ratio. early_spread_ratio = 0.6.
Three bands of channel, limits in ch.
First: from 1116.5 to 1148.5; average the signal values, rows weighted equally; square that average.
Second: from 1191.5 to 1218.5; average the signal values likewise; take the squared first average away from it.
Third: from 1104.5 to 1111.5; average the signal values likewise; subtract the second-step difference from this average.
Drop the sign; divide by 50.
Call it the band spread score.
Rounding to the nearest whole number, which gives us 203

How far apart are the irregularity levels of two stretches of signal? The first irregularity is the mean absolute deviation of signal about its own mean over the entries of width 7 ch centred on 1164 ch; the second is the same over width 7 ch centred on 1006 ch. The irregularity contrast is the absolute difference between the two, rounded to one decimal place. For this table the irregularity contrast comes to 4.5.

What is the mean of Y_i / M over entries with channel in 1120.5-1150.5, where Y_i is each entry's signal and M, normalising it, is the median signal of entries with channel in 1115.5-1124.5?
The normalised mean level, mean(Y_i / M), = 1.18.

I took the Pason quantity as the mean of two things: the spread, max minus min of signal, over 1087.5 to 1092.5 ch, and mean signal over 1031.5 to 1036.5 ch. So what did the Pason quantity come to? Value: 55.2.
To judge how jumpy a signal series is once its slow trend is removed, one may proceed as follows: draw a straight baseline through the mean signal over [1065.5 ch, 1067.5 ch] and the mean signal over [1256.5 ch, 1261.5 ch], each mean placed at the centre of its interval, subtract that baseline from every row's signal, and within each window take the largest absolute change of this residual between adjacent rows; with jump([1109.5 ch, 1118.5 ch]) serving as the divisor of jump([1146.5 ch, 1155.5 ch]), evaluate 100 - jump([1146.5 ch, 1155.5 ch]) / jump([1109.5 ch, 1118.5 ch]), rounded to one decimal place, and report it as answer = 98.0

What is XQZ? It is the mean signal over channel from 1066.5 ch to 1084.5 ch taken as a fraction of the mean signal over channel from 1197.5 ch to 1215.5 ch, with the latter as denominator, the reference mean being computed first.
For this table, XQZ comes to 0.75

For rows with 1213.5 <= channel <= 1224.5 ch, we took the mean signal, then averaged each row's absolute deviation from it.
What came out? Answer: 2.5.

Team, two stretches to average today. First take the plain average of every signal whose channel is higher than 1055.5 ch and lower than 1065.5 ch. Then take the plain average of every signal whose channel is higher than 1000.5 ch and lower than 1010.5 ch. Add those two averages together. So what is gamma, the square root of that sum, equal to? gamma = 13.2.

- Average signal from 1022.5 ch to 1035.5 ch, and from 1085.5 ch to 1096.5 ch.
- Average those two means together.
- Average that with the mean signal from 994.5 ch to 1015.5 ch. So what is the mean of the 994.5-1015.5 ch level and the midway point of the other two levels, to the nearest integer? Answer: 97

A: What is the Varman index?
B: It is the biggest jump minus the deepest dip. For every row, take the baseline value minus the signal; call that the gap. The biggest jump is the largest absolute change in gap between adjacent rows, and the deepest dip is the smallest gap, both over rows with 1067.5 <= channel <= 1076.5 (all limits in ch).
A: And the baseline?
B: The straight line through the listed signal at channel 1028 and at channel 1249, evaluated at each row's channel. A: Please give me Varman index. -35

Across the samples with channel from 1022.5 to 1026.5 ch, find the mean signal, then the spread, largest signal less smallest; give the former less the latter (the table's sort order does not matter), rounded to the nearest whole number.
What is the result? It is 120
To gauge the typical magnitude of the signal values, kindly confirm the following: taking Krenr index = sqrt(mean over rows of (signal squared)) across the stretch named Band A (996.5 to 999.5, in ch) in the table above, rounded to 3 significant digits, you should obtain 107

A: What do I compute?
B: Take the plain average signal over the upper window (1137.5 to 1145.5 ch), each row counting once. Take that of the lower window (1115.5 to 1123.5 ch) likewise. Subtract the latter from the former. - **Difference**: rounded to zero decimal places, 29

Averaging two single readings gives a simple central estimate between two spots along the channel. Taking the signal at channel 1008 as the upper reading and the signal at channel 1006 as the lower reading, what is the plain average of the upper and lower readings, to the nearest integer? 96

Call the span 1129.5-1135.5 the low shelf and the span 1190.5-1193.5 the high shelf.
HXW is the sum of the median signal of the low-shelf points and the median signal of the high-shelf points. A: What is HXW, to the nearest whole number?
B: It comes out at 193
